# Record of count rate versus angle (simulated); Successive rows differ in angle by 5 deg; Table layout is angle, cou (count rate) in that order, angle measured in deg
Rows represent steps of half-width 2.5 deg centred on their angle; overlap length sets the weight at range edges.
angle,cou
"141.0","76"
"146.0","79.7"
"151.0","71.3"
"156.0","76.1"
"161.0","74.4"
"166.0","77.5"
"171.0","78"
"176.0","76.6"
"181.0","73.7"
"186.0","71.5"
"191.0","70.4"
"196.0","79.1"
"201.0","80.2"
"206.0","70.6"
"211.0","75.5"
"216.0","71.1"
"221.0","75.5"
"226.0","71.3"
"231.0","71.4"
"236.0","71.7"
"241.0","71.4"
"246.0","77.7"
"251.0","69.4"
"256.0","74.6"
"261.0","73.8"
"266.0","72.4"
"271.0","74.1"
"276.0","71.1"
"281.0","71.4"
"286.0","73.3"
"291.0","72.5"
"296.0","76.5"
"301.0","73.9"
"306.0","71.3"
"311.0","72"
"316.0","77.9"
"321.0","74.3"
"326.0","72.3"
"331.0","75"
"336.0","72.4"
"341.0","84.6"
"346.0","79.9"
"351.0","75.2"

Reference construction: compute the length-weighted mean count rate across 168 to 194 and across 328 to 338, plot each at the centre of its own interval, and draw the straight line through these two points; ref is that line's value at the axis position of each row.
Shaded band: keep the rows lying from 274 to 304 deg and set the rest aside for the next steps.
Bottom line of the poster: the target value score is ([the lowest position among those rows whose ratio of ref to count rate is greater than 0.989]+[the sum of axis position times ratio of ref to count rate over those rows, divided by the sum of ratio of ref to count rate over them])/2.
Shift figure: 282.2 deg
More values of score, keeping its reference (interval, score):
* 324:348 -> 330.8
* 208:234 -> 218.6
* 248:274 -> 255.9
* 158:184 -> 166.0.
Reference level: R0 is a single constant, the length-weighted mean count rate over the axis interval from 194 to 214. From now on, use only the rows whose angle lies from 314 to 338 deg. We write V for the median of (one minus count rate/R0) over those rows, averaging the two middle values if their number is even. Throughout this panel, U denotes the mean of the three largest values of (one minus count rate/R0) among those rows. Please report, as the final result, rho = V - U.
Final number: -0.0171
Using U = 0.041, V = 0.02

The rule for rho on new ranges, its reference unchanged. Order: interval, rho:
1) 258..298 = -0.0166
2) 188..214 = -0.0438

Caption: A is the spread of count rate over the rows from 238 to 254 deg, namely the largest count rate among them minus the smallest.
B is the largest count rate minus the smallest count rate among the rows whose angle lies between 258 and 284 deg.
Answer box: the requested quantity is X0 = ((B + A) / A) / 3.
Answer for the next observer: 0.45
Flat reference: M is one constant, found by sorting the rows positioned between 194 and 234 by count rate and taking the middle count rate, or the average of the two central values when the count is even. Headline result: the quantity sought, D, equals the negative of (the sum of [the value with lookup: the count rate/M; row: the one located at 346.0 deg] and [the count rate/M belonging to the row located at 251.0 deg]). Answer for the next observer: -2.03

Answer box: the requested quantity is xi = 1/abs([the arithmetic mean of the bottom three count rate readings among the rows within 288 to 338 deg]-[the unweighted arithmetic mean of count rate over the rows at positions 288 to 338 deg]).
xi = 0.51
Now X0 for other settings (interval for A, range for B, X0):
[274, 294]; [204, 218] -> 1.08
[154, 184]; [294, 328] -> 0.84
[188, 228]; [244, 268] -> 0.62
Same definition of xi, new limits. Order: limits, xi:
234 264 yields 0.44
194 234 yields 0.30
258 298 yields 0.66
